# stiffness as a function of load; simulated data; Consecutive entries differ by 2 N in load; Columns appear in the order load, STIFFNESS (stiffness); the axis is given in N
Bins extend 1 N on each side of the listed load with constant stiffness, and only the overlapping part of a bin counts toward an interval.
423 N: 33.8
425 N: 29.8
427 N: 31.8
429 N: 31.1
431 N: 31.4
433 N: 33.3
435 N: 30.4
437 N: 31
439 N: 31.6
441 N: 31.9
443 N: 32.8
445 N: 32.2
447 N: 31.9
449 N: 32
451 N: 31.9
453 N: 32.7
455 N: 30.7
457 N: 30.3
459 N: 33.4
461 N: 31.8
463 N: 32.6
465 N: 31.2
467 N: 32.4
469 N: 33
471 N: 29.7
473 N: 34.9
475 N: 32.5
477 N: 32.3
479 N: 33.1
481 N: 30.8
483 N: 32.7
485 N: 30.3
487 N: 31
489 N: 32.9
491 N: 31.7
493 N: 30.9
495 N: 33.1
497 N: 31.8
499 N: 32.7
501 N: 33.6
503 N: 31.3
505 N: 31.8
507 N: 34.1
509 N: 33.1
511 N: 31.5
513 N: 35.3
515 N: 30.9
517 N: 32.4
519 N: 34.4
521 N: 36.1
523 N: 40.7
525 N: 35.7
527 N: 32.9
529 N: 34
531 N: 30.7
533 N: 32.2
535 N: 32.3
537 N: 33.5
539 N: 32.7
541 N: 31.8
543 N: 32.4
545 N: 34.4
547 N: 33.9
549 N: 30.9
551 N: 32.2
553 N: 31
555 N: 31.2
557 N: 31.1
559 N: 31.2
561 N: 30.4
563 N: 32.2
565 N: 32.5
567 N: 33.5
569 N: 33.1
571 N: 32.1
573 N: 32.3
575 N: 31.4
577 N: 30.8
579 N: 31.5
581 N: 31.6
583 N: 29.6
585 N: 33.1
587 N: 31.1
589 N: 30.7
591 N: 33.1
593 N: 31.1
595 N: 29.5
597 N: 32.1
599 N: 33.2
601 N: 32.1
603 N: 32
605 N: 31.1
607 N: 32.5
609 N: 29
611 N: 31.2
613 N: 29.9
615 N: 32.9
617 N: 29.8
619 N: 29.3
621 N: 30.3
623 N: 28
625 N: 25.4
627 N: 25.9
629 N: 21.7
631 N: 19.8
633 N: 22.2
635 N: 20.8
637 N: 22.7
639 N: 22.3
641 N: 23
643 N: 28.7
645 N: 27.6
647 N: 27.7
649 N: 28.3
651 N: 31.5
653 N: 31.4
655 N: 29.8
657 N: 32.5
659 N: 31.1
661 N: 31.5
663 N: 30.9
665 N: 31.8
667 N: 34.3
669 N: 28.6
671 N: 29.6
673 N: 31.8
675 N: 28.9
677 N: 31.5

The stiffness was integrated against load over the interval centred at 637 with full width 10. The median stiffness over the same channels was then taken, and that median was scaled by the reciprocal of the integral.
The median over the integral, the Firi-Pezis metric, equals 0.100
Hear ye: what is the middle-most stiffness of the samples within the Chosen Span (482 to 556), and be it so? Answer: 32.40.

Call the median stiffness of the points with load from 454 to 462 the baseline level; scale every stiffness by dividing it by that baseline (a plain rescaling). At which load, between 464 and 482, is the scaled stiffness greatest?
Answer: 473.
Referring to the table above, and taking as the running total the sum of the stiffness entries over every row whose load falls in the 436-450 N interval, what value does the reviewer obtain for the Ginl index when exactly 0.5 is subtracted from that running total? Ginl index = 223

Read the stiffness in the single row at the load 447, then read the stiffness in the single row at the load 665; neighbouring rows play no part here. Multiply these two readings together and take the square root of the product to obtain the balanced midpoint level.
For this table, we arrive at 31.8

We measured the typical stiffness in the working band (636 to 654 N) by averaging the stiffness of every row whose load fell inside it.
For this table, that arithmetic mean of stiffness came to 27.0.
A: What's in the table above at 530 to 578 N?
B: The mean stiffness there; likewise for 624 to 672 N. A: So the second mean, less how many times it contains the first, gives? 26.6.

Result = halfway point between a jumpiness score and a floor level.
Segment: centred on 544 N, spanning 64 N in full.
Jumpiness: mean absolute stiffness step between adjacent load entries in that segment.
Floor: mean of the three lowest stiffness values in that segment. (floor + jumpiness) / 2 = 16.08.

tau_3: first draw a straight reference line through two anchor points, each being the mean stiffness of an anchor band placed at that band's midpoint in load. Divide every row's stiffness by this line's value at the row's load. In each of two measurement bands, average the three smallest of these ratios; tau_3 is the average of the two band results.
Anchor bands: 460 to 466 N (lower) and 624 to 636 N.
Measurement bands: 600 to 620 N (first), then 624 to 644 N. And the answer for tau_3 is 1.09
